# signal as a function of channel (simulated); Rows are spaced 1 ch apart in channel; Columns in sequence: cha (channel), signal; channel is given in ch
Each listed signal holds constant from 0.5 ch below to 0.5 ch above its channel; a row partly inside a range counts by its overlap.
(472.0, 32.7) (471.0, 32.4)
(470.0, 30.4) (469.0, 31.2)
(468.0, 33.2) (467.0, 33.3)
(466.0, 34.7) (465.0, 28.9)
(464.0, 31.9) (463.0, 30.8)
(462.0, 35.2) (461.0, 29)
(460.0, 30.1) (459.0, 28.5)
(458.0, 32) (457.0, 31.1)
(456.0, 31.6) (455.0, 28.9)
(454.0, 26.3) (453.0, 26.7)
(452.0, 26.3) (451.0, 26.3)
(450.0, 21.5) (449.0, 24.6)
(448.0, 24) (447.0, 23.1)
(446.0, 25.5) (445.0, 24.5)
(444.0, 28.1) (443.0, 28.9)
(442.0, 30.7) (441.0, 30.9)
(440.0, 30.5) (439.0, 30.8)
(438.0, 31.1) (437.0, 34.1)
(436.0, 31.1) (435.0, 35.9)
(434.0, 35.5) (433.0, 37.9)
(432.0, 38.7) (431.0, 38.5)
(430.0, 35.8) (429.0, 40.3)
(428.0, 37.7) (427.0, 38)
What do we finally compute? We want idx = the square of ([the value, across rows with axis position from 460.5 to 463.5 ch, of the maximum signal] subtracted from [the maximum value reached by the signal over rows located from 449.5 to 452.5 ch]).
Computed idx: 79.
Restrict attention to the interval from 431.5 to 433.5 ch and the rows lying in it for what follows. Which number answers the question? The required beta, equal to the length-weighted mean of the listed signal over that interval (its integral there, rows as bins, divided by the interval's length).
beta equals 38.3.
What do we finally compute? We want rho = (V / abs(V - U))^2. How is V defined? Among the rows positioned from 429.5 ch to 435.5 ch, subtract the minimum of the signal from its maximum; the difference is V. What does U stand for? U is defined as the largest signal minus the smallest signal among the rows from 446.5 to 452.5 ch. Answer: 4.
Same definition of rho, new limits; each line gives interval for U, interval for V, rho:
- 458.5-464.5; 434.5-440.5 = 17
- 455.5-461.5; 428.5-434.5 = 14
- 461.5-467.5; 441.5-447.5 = 34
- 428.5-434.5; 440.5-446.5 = 16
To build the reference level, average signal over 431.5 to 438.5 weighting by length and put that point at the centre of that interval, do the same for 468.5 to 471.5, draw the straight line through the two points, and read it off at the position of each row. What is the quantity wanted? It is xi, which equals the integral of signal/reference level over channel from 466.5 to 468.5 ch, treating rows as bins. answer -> 2.11 ch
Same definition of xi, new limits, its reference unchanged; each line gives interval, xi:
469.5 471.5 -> 2.01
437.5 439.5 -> 1.79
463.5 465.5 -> 1.91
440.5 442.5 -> 1.80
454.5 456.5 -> 1.84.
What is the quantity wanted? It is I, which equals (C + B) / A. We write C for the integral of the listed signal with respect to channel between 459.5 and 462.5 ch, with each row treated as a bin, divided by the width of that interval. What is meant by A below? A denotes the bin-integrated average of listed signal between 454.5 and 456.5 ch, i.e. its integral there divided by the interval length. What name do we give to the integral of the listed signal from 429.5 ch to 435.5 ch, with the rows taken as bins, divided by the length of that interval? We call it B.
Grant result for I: 2.26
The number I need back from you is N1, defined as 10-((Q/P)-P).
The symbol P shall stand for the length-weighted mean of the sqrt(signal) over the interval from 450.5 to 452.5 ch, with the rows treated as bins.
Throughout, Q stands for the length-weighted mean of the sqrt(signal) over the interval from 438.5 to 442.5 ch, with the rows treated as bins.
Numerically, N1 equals 14.0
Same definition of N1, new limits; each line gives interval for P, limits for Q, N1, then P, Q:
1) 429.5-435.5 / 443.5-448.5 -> 15.3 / 6.1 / 5.0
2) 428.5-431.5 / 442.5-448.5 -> 15.4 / 6.2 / 5.1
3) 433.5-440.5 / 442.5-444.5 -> 14.8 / 5.7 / 5.3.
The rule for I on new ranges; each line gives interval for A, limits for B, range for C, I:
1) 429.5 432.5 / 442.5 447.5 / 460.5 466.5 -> 1.53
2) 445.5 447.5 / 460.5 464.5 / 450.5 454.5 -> 2.39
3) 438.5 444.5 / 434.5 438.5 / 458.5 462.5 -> 2.13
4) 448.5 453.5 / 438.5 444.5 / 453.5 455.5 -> 2.30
